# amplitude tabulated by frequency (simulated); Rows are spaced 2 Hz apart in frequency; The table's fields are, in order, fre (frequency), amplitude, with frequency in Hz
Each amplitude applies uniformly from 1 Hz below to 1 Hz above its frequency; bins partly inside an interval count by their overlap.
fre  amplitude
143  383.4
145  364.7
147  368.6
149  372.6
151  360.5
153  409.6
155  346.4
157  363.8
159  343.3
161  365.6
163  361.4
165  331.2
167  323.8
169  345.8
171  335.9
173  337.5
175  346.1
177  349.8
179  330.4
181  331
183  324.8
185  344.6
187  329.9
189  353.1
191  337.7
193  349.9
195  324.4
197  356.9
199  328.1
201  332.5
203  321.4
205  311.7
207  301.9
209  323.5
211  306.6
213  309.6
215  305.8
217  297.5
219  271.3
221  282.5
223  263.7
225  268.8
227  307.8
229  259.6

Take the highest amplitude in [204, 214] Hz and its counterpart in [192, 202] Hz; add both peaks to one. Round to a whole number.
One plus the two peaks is 681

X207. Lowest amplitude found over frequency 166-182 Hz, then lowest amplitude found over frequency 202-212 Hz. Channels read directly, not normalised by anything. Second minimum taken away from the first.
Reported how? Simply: 22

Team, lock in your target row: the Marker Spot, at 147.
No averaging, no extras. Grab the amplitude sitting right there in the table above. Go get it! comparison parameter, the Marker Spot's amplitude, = 368.6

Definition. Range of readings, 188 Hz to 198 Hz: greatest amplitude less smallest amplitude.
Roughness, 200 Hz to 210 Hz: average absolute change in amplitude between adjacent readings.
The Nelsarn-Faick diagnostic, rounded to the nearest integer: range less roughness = 19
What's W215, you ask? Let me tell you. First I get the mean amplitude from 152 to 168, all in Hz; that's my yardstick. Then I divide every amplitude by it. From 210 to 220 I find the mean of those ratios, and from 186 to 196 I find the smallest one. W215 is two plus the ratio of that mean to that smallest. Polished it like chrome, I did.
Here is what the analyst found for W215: 2.92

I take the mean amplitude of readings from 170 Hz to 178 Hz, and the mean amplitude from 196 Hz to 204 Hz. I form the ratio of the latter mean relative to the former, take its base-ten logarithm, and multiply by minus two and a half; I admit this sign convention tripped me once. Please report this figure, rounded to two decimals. 0.02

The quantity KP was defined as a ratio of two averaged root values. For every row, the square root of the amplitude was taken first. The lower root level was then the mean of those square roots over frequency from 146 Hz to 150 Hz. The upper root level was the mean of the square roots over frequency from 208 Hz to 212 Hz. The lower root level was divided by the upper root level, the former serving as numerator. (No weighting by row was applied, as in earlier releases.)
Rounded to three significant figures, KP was 1.08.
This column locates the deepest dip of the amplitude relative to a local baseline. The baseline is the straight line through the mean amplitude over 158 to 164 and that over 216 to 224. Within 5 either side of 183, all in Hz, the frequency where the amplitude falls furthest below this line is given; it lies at 183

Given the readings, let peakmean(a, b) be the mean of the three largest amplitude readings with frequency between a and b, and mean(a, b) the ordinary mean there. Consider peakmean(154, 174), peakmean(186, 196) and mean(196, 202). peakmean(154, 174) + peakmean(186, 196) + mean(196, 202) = 1050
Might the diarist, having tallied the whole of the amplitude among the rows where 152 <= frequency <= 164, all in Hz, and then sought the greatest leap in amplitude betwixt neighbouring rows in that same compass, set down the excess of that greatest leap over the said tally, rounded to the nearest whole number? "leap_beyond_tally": -2127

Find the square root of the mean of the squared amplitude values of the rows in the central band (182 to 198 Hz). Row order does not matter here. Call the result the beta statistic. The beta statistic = 340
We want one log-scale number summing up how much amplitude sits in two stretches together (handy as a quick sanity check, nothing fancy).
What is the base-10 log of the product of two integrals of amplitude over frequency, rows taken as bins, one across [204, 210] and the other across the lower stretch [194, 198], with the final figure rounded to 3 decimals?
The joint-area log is 6.407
